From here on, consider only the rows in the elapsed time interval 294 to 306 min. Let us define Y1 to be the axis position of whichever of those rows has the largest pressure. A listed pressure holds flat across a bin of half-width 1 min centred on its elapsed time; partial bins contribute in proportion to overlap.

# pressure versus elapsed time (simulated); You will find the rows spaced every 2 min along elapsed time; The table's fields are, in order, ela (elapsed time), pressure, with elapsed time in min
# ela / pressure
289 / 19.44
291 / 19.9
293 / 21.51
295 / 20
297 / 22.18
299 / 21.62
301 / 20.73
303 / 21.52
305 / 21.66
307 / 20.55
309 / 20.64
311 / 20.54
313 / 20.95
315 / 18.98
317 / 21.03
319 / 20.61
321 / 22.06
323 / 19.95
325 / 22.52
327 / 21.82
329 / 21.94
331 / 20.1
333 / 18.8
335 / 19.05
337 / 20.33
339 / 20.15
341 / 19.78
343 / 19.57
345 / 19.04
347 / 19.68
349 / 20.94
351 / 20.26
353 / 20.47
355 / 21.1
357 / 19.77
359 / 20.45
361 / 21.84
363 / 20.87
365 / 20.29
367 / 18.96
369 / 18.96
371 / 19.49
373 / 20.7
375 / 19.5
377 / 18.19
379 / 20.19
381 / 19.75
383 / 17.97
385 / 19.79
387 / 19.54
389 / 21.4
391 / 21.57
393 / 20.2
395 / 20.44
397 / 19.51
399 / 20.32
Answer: 297 min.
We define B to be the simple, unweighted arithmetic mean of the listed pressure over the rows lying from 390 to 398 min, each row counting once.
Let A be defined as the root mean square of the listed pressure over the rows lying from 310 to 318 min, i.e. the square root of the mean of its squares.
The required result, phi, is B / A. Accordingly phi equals 1.00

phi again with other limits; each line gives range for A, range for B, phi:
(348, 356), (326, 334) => 1.00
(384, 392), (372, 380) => 0.95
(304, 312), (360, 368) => 0.98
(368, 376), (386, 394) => 1.05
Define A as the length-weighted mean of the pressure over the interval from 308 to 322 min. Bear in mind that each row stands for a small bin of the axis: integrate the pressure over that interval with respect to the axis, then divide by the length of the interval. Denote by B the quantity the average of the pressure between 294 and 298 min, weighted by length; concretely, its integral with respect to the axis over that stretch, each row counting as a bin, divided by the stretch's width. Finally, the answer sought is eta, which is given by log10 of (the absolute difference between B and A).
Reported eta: -0.39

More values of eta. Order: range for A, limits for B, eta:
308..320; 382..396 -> -0.48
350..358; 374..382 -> 0.00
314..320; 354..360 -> -0.63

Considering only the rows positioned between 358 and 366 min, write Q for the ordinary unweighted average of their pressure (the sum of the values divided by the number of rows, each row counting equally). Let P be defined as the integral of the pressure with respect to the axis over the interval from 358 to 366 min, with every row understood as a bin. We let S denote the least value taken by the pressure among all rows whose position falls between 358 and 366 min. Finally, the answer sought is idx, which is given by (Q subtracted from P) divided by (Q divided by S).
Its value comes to 142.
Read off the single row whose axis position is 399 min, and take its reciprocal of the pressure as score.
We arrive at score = 0.0492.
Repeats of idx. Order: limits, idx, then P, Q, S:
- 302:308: 103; 127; 21.2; 20.55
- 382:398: 270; 321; 20.1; 17.97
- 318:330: 219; 258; 21.5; 19.95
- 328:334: 94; 122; 20.3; 18.8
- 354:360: 99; 123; 20.4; 19.77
